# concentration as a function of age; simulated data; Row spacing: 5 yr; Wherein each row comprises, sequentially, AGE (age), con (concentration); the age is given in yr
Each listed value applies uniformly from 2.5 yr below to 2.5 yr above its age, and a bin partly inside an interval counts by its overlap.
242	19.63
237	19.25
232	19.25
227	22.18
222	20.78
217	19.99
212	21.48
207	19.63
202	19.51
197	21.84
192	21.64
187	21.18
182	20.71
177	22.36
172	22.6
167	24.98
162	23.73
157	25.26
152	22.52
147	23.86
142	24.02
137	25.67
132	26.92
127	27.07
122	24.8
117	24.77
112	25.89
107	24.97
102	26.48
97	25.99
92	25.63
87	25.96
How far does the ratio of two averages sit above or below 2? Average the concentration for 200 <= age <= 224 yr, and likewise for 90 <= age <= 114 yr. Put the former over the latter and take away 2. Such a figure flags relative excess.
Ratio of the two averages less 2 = -1.21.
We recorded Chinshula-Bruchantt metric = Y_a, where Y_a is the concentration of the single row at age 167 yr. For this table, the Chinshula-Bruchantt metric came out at 24.98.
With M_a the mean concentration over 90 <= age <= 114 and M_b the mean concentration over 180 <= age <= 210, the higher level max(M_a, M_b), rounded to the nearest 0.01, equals 25.79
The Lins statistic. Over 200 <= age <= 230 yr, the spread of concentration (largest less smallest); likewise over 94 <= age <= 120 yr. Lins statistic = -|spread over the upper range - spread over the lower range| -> -1.0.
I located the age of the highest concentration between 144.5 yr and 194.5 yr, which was 157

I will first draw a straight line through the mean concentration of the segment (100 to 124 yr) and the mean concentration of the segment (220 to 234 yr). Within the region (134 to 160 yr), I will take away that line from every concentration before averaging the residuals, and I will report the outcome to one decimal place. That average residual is 0.3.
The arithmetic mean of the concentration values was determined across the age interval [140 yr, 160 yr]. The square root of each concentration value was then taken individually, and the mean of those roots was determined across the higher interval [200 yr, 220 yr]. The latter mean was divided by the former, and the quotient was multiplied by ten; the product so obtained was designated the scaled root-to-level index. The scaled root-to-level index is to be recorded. 1.88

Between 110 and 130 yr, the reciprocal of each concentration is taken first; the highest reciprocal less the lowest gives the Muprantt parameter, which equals 0.0034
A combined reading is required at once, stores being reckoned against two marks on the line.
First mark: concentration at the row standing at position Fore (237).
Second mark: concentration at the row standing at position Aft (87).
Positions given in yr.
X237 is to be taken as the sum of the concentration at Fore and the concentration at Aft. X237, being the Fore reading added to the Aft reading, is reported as 45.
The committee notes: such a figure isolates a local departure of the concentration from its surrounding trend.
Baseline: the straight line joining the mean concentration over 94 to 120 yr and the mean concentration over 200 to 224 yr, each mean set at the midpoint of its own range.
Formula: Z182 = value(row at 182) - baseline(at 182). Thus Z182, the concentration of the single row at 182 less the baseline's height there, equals -1.1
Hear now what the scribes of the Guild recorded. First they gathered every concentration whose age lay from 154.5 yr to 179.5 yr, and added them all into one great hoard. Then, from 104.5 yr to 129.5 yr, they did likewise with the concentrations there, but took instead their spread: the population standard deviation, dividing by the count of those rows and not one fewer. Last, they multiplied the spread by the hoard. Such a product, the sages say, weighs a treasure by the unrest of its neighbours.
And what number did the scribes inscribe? 105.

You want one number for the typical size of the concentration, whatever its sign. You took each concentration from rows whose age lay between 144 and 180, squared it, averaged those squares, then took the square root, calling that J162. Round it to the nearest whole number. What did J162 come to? 24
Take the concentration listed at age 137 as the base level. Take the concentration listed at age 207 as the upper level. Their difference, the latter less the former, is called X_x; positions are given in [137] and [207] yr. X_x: -6.0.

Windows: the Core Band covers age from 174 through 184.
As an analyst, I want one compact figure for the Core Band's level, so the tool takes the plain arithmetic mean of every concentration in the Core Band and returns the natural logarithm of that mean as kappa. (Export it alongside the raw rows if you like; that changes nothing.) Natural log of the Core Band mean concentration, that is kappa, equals 3.07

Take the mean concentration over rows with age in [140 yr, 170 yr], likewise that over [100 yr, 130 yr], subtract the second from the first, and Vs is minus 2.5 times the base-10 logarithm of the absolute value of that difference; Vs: -0.5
